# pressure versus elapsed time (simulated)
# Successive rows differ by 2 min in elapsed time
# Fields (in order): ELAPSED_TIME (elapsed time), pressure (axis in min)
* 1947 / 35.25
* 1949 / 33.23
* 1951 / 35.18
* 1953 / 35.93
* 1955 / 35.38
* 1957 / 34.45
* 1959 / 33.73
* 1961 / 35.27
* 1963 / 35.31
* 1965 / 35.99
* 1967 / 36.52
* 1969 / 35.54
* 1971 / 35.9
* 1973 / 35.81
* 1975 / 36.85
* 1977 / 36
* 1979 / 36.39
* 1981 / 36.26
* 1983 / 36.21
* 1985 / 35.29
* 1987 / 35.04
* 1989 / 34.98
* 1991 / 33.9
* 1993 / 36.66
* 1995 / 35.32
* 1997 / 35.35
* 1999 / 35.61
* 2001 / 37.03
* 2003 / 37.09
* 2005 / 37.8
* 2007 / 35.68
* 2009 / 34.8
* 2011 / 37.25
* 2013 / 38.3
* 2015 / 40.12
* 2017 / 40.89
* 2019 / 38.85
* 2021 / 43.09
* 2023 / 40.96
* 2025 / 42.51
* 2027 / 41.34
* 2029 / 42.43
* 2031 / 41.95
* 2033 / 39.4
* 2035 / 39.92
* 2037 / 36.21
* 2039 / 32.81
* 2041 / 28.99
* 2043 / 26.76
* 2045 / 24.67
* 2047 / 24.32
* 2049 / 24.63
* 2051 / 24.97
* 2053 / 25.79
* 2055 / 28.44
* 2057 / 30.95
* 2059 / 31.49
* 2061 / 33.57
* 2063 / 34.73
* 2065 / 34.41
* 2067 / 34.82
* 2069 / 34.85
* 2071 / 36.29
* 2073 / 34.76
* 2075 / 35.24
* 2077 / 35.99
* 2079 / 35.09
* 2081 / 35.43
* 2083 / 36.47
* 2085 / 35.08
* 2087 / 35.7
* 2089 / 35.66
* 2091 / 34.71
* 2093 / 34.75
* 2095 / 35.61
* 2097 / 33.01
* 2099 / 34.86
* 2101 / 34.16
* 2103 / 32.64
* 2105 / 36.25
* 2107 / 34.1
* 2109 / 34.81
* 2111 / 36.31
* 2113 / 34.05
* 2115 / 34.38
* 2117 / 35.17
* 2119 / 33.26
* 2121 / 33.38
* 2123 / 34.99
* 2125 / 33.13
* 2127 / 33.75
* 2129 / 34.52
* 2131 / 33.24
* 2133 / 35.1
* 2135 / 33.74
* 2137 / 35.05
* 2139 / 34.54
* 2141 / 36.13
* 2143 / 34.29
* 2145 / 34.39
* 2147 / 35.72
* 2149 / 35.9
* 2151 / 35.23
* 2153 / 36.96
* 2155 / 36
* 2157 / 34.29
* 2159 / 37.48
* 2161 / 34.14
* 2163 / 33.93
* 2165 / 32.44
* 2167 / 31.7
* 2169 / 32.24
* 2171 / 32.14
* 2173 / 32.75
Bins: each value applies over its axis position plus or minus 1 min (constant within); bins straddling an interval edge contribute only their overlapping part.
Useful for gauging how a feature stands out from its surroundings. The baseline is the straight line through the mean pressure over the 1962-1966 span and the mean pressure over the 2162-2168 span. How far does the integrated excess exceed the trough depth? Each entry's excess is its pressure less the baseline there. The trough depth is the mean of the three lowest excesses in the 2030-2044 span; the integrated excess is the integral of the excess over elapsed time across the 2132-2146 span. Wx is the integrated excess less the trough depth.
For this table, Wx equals 28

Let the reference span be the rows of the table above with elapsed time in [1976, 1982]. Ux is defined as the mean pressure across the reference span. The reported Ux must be 36.2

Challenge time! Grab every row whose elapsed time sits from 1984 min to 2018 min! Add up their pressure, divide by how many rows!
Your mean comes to 36.5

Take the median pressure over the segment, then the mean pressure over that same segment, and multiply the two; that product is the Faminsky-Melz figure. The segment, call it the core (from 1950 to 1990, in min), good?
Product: 1270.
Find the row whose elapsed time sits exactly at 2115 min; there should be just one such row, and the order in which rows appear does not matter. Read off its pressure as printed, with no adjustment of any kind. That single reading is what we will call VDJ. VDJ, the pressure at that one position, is 34.38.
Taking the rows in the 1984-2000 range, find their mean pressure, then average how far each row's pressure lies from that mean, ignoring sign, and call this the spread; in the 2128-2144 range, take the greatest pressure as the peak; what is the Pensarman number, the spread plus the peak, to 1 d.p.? 36.6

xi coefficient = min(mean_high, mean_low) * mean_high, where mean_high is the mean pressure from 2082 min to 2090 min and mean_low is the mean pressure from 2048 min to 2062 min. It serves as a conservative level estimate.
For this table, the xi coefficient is 1020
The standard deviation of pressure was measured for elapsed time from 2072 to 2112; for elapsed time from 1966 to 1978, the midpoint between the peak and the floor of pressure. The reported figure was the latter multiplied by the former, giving 36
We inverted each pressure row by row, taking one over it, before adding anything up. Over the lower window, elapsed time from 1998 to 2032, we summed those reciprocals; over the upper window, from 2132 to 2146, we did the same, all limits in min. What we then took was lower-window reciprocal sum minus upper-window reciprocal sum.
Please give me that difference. 0.2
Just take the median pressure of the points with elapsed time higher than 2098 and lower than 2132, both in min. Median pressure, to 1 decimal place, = 34.2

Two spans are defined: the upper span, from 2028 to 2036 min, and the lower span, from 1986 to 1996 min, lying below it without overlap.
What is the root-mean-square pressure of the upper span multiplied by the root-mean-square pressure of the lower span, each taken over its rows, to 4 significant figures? 1441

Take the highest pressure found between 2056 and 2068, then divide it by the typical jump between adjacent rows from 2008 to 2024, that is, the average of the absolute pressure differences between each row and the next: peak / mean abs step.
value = 16.8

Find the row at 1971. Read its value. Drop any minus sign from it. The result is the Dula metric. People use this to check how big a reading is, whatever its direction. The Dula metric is 35.9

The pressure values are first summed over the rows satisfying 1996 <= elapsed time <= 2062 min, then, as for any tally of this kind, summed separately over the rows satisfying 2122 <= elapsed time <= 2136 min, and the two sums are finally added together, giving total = 1392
